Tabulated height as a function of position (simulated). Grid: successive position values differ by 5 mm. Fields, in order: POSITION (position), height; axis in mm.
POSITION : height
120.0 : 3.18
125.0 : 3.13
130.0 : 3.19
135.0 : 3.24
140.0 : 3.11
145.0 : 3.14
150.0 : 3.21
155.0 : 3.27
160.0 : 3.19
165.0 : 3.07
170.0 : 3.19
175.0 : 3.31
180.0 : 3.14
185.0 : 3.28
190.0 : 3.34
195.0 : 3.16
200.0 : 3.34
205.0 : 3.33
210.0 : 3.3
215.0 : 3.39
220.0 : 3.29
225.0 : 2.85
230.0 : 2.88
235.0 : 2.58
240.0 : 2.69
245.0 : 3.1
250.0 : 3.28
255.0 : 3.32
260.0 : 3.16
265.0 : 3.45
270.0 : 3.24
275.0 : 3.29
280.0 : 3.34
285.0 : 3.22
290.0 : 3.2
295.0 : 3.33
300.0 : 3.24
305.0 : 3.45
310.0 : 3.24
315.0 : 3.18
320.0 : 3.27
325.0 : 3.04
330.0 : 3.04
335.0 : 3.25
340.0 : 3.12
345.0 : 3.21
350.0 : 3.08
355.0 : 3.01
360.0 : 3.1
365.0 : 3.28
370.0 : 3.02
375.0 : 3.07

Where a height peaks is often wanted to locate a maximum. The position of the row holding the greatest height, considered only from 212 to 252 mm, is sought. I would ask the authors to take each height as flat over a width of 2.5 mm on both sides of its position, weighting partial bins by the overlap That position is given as 215.0 mm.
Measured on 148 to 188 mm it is 175.0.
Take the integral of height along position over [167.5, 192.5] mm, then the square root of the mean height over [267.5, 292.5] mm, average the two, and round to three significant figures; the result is 41.6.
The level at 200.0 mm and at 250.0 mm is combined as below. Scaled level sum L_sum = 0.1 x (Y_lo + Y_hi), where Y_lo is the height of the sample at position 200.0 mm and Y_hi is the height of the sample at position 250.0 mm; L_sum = 0.662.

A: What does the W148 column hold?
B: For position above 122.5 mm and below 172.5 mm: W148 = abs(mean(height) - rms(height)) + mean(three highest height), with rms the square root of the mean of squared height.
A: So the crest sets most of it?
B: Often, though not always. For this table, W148 3.24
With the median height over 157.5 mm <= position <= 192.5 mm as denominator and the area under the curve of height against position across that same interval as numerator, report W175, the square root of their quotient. 5.94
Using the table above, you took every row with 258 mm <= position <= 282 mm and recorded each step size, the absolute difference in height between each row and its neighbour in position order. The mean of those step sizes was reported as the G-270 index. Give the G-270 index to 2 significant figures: 0.15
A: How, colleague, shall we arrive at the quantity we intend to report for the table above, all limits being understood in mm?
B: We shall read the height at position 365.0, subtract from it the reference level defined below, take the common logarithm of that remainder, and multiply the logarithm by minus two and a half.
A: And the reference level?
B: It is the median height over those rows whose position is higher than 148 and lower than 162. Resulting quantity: 2.9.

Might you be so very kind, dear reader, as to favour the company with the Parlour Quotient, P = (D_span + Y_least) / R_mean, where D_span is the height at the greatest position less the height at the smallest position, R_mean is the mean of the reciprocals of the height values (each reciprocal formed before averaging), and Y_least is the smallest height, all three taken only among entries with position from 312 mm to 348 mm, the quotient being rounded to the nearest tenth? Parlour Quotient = 9.7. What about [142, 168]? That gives 9.5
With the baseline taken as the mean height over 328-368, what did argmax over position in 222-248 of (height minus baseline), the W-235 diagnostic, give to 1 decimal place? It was 245.0 mm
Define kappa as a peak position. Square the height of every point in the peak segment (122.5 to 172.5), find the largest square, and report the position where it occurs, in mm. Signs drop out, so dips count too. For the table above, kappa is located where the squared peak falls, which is 155.0 mm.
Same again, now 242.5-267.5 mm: 265.0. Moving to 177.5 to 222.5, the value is 215.0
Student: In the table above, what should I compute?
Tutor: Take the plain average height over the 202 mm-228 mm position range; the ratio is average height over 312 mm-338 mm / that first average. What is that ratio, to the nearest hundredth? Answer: 0.98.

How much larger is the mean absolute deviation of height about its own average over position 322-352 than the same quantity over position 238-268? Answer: -0.11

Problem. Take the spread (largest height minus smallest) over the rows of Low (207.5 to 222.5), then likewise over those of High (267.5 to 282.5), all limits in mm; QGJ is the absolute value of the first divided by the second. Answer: 1.00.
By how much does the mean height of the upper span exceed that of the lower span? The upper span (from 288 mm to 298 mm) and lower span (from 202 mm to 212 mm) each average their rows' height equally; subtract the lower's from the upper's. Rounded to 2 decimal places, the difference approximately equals -0.05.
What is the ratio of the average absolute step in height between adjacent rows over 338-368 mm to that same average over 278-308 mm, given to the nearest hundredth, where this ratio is 0.98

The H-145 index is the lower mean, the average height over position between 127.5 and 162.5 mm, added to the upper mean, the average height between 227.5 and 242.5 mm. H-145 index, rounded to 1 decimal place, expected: 5.9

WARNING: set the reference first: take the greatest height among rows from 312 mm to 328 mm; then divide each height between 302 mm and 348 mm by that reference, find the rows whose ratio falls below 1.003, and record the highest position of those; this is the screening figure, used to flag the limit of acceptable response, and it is 345.0 mm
